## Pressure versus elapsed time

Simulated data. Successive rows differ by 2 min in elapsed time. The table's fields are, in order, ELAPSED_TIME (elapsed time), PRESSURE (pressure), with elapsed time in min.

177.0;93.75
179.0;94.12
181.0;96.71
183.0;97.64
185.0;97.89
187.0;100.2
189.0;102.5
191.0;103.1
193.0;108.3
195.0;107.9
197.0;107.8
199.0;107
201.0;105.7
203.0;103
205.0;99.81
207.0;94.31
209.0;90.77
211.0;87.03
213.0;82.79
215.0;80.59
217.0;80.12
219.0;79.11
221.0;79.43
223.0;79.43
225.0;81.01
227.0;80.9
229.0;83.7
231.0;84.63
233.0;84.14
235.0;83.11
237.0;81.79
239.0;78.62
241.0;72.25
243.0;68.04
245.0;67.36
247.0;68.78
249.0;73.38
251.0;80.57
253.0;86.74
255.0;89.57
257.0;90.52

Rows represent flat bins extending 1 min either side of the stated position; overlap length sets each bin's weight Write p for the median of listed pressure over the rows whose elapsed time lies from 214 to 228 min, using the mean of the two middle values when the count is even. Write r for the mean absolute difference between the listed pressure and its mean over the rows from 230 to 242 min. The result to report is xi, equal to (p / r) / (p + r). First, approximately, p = 80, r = 3.5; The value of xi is 0.27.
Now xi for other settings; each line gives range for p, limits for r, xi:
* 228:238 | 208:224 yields 0.29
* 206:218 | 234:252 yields 0.17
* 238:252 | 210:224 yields 0.46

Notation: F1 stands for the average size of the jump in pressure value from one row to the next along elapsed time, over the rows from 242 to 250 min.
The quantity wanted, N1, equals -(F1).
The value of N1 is -2.2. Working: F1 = 2.2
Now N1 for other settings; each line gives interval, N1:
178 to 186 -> -1.3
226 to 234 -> -1.4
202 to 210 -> -4.1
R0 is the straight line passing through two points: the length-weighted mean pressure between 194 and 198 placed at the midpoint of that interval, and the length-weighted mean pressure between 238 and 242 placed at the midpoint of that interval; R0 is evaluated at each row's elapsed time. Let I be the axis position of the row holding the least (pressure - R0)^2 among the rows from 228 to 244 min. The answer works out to 229.0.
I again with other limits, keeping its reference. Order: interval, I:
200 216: 203.0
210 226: 225.0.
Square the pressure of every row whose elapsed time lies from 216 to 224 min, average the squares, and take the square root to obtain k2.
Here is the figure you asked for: 80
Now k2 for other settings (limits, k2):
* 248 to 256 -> 83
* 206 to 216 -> 87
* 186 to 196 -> 104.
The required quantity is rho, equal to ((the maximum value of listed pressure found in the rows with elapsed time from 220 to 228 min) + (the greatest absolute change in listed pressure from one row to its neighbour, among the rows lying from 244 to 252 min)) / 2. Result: 44.1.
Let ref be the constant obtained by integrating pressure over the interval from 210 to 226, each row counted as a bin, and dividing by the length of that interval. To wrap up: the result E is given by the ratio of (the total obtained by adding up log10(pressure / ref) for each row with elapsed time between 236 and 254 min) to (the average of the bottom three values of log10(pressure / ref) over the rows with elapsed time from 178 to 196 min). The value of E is -4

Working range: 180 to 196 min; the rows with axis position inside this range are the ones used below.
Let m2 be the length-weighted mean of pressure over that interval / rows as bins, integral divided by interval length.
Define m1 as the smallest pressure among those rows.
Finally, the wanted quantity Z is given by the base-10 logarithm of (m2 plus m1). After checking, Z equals 2.30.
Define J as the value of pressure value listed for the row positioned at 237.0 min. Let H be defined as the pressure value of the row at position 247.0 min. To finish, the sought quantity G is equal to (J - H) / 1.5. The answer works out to 9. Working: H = 68.78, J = 81.79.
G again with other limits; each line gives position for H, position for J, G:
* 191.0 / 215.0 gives -15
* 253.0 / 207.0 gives 5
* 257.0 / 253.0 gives -3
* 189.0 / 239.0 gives -16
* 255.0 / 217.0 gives -6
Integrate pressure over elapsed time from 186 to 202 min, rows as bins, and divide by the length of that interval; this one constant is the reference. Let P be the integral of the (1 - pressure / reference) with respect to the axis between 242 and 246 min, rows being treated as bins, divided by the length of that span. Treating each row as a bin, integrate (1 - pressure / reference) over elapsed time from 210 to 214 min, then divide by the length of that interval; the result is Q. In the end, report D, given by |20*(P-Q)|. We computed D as 3.3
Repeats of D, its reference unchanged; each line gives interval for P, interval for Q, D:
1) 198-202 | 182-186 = 1.6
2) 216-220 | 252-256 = 1.6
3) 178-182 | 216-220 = 3.0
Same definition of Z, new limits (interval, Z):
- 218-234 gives 2.21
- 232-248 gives 2.15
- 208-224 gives 2.21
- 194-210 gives 2.29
